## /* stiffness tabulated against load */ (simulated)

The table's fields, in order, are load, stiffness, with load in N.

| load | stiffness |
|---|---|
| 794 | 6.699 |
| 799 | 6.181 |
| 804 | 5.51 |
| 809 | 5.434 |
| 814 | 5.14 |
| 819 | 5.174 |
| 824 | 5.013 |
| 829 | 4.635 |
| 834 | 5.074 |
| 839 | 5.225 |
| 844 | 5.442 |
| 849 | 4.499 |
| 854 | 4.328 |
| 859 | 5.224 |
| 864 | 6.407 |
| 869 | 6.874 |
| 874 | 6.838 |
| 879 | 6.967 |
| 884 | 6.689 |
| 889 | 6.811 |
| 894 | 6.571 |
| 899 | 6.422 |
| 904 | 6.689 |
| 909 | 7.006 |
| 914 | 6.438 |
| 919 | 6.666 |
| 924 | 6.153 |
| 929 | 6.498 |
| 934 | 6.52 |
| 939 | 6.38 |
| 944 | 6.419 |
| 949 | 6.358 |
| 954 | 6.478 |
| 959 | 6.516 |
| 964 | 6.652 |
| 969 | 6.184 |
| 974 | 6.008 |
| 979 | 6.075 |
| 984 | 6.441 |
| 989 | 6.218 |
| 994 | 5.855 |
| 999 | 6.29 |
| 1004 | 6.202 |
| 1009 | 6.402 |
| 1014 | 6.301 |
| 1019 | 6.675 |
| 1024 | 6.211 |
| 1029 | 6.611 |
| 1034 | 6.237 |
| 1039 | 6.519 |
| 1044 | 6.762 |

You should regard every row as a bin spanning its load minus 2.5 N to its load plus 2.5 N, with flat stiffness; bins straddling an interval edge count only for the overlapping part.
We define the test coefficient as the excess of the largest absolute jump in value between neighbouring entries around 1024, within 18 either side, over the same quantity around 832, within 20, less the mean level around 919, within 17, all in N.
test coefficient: -7.05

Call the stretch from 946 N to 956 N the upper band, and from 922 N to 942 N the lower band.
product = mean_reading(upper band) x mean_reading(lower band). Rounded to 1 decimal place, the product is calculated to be 41.0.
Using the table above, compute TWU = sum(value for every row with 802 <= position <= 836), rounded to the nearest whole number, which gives 36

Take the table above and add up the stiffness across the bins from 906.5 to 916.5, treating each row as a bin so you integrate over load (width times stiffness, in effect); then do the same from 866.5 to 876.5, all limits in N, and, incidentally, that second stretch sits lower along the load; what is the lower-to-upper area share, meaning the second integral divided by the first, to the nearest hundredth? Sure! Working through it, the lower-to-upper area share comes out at 1.02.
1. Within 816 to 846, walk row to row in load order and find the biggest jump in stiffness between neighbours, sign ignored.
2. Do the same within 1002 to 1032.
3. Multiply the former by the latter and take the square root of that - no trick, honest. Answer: 0.45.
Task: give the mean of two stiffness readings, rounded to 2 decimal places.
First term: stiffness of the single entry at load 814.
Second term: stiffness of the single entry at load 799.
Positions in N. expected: 5.66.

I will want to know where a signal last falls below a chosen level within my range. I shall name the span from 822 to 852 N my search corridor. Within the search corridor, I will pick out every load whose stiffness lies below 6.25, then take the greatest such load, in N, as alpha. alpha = 849 N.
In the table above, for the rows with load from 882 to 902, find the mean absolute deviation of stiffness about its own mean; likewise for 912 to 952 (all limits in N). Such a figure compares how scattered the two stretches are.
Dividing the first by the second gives 1.2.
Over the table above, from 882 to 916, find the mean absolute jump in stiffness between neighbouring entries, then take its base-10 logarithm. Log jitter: -0.56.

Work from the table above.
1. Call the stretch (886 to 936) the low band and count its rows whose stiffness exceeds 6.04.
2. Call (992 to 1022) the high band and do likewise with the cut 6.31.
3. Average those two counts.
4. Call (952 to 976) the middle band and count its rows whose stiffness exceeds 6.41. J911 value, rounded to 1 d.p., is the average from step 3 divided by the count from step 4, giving 2.0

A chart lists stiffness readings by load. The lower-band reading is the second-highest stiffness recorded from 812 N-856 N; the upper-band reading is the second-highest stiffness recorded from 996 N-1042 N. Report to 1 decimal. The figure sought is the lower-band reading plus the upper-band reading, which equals 11.8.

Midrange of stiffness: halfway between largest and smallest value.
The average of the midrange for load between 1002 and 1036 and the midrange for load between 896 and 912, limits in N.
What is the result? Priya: 6.58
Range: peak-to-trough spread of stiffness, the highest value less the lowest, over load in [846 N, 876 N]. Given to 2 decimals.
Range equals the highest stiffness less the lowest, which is 2.55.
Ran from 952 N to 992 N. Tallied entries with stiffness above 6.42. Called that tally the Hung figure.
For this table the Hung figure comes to 4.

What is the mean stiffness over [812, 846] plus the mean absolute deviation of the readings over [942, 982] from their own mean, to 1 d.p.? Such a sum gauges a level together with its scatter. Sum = 5.3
